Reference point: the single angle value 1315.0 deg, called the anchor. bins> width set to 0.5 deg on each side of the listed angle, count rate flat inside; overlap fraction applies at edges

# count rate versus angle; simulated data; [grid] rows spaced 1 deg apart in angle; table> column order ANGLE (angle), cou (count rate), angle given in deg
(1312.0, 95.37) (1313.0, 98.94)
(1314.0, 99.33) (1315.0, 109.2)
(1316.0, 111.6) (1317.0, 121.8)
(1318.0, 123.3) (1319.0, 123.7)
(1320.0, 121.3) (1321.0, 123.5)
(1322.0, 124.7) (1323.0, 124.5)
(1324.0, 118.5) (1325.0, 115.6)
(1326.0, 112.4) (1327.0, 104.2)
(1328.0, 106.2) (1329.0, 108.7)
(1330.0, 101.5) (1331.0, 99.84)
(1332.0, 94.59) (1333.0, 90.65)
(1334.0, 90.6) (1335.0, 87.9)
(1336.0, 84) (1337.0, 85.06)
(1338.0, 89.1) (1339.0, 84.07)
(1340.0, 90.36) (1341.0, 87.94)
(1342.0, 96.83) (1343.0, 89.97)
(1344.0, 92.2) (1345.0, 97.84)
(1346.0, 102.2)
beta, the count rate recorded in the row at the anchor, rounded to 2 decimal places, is 109.20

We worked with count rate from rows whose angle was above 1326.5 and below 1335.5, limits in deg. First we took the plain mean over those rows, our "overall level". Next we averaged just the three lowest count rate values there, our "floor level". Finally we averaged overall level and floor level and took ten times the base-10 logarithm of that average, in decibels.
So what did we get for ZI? 19.7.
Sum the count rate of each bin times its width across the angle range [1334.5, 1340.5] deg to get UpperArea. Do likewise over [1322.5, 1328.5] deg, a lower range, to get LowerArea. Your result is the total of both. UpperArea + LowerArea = 1202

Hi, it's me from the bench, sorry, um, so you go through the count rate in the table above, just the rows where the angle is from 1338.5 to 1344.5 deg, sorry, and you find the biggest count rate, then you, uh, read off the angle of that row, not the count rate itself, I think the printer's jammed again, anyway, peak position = 1342.0 deg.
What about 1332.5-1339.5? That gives 1333.0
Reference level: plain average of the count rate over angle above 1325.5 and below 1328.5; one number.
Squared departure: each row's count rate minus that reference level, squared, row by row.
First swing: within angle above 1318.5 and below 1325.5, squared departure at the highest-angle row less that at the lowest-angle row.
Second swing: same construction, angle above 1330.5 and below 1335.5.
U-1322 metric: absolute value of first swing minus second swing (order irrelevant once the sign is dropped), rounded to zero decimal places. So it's 523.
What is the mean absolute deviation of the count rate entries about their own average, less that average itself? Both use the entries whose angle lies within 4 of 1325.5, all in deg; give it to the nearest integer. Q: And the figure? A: -108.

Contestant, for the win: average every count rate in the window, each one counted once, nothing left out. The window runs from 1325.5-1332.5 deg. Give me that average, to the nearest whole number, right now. 104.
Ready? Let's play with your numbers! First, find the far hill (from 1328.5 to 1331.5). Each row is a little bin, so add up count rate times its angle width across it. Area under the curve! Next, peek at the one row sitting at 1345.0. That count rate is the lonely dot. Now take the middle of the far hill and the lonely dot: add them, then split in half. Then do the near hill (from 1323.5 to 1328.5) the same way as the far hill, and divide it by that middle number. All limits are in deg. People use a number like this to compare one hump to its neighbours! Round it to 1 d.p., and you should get 2.7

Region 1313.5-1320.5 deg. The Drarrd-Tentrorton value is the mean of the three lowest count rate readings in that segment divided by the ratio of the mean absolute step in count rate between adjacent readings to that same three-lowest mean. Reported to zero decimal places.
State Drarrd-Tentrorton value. 2552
